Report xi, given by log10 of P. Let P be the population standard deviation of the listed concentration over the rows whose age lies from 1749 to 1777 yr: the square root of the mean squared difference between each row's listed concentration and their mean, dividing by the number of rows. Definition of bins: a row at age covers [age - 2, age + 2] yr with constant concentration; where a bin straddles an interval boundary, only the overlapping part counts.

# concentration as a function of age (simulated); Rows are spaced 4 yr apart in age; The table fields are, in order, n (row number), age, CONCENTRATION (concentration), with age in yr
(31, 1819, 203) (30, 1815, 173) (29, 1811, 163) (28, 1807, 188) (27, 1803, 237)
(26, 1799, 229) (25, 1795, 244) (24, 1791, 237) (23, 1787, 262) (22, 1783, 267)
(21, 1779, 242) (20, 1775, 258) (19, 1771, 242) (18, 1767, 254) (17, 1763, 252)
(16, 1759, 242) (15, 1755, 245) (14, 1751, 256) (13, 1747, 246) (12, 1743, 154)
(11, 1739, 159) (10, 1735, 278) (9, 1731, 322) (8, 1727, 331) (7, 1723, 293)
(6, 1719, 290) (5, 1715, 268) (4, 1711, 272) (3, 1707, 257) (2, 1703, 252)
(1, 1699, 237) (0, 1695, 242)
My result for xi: 0.8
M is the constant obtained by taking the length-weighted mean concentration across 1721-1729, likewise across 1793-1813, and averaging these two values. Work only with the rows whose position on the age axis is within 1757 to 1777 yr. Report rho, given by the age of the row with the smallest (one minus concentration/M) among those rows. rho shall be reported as 1775 yr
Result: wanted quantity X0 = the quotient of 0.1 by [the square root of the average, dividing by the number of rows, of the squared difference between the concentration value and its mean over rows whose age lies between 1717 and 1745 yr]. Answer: 0.001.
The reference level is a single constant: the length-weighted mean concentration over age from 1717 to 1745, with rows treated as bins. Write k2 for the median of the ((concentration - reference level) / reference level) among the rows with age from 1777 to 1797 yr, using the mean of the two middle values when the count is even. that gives -0.07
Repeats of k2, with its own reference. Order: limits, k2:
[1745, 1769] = -0.05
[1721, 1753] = 0.02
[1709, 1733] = 0.12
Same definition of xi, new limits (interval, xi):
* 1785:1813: 1.5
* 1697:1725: 1.3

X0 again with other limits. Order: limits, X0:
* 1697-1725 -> 0.005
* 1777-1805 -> 0.008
